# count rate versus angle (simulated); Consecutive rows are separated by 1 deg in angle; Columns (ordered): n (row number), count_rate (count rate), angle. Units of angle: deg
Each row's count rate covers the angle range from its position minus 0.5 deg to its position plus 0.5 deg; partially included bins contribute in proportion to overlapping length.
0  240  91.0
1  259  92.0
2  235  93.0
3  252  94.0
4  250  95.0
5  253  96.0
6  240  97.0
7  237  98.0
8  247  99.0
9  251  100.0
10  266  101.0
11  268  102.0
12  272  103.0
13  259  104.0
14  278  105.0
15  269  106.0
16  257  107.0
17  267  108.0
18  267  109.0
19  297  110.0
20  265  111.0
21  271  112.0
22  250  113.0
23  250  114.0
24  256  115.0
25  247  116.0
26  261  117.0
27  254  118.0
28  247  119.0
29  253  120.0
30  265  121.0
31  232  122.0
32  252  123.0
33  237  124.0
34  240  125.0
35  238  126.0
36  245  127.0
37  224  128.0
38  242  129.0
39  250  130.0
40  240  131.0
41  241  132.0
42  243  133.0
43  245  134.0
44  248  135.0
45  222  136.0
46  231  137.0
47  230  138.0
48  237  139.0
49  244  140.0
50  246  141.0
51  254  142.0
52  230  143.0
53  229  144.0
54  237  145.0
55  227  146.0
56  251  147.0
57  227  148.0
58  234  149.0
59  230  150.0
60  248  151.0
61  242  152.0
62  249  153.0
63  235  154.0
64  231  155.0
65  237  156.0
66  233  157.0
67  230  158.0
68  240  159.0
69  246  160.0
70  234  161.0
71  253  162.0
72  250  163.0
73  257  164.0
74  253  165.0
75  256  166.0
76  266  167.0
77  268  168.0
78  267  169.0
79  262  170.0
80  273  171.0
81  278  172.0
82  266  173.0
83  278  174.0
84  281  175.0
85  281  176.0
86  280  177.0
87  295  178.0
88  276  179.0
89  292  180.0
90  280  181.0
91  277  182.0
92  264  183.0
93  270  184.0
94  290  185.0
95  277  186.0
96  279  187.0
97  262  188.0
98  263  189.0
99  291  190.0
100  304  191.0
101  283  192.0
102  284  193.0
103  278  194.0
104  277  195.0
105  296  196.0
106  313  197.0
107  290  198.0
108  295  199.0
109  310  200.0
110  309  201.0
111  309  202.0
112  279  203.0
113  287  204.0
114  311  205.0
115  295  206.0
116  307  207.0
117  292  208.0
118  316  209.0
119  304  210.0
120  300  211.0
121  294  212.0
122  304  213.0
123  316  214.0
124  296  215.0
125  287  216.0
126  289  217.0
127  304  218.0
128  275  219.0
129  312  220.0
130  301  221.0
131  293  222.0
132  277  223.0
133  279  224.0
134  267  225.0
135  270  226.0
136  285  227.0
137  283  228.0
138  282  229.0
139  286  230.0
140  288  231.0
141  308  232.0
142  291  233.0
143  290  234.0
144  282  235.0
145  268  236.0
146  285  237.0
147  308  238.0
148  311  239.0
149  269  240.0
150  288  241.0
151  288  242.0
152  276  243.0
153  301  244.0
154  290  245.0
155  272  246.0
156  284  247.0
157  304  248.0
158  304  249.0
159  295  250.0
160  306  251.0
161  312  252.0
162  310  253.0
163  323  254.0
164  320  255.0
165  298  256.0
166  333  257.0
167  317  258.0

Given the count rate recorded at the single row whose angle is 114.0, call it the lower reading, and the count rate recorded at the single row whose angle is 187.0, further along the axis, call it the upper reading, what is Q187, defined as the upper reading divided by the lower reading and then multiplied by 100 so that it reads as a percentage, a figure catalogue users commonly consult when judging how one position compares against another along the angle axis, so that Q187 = 112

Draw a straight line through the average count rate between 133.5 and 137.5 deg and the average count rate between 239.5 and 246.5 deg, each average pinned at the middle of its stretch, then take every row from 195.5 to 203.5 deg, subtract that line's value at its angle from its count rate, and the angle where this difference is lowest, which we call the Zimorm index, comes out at 203.0 deg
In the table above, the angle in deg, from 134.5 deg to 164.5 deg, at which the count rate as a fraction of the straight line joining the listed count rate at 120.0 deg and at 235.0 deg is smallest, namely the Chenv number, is 136.0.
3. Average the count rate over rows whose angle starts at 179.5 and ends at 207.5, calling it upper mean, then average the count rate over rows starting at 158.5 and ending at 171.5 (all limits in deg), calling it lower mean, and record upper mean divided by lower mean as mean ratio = 1.13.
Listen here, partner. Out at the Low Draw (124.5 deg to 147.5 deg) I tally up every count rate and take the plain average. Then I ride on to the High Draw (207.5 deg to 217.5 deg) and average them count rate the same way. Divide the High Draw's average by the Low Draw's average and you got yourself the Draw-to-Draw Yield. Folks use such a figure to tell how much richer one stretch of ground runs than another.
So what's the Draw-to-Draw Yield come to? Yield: 1.26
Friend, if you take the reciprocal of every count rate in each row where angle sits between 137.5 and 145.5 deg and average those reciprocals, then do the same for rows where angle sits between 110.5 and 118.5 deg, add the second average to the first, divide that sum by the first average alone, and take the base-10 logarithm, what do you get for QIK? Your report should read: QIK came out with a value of 0.29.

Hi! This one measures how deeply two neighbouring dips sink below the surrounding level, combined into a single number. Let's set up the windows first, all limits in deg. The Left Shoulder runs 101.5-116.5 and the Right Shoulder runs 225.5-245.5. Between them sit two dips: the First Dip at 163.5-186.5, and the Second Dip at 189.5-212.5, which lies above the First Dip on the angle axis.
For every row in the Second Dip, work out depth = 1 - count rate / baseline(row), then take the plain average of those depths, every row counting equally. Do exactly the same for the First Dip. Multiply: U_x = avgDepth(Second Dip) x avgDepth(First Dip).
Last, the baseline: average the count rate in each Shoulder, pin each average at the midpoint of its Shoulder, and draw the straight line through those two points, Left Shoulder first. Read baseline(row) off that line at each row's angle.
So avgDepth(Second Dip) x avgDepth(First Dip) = -0.001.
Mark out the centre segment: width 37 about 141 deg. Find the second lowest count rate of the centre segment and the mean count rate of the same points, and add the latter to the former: 462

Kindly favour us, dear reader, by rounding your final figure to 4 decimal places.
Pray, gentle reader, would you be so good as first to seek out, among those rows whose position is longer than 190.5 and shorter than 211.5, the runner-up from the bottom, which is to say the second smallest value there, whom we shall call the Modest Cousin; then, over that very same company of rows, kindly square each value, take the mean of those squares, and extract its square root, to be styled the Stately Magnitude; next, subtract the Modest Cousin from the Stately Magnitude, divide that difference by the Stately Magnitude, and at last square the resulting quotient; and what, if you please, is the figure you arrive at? 0.0042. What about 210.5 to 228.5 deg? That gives 0.0052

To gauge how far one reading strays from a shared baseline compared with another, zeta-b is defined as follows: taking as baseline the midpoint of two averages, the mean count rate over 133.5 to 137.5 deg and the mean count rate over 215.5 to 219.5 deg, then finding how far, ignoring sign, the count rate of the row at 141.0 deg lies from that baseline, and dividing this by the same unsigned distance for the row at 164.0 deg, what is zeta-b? 3.0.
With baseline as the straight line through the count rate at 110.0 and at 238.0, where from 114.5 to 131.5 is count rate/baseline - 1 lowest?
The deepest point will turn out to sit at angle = 128.0 deg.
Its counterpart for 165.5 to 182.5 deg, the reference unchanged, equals 166.0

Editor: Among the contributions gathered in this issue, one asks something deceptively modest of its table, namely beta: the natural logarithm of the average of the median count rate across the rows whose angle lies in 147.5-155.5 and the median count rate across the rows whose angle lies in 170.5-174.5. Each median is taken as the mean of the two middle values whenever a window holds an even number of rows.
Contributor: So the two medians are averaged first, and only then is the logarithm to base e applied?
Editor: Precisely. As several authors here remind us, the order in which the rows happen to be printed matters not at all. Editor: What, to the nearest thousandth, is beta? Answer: 5.541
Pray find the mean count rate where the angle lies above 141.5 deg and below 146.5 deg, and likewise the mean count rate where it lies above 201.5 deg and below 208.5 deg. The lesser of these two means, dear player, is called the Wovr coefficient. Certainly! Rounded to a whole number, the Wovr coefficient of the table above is 235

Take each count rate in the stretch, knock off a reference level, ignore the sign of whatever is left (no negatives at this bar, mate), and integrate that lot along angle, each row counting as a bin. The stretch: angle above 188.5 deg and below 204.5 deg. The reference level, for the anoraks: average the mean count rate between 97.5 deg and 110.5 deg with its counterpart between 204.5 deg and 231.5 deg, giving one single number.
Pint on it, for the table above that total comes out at 245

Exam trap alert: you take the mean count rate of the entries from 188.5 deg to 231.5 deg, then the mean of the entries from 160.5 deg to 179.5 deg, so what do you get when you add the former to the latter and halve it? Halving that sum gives 280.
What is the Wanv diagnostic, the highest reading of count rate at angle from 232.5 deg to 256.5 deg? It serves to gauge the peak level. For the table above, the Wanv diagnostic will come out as 323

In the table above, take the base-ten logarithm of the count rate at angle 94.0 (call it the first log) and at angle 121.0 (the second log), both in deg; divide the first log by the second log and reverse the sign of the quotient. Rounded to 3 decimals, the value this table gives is -0.991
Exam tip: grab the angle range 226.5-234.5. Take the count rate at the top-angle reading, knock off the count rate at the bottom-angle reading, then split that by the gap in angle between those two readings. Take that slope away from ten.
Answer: 9.3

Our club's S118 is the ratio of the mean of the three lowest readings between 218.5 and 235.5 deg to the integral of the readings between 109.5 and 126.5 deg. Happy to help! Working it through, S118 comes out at 0.063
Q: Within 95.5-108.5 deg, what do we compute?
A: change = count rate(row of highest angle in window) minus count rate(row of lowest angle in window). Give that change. 14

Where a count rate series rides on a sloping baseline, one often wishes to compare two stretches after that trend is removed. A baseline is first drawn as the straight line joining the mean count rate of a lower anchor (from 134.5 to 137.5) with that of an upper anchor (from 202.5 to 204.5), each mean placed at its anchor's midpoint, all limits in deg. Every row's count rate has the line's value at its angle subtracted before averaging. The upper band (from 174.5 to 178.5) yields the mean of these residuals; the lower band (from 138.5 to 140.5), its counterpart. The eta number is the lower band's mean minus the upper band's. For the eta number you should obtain -17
